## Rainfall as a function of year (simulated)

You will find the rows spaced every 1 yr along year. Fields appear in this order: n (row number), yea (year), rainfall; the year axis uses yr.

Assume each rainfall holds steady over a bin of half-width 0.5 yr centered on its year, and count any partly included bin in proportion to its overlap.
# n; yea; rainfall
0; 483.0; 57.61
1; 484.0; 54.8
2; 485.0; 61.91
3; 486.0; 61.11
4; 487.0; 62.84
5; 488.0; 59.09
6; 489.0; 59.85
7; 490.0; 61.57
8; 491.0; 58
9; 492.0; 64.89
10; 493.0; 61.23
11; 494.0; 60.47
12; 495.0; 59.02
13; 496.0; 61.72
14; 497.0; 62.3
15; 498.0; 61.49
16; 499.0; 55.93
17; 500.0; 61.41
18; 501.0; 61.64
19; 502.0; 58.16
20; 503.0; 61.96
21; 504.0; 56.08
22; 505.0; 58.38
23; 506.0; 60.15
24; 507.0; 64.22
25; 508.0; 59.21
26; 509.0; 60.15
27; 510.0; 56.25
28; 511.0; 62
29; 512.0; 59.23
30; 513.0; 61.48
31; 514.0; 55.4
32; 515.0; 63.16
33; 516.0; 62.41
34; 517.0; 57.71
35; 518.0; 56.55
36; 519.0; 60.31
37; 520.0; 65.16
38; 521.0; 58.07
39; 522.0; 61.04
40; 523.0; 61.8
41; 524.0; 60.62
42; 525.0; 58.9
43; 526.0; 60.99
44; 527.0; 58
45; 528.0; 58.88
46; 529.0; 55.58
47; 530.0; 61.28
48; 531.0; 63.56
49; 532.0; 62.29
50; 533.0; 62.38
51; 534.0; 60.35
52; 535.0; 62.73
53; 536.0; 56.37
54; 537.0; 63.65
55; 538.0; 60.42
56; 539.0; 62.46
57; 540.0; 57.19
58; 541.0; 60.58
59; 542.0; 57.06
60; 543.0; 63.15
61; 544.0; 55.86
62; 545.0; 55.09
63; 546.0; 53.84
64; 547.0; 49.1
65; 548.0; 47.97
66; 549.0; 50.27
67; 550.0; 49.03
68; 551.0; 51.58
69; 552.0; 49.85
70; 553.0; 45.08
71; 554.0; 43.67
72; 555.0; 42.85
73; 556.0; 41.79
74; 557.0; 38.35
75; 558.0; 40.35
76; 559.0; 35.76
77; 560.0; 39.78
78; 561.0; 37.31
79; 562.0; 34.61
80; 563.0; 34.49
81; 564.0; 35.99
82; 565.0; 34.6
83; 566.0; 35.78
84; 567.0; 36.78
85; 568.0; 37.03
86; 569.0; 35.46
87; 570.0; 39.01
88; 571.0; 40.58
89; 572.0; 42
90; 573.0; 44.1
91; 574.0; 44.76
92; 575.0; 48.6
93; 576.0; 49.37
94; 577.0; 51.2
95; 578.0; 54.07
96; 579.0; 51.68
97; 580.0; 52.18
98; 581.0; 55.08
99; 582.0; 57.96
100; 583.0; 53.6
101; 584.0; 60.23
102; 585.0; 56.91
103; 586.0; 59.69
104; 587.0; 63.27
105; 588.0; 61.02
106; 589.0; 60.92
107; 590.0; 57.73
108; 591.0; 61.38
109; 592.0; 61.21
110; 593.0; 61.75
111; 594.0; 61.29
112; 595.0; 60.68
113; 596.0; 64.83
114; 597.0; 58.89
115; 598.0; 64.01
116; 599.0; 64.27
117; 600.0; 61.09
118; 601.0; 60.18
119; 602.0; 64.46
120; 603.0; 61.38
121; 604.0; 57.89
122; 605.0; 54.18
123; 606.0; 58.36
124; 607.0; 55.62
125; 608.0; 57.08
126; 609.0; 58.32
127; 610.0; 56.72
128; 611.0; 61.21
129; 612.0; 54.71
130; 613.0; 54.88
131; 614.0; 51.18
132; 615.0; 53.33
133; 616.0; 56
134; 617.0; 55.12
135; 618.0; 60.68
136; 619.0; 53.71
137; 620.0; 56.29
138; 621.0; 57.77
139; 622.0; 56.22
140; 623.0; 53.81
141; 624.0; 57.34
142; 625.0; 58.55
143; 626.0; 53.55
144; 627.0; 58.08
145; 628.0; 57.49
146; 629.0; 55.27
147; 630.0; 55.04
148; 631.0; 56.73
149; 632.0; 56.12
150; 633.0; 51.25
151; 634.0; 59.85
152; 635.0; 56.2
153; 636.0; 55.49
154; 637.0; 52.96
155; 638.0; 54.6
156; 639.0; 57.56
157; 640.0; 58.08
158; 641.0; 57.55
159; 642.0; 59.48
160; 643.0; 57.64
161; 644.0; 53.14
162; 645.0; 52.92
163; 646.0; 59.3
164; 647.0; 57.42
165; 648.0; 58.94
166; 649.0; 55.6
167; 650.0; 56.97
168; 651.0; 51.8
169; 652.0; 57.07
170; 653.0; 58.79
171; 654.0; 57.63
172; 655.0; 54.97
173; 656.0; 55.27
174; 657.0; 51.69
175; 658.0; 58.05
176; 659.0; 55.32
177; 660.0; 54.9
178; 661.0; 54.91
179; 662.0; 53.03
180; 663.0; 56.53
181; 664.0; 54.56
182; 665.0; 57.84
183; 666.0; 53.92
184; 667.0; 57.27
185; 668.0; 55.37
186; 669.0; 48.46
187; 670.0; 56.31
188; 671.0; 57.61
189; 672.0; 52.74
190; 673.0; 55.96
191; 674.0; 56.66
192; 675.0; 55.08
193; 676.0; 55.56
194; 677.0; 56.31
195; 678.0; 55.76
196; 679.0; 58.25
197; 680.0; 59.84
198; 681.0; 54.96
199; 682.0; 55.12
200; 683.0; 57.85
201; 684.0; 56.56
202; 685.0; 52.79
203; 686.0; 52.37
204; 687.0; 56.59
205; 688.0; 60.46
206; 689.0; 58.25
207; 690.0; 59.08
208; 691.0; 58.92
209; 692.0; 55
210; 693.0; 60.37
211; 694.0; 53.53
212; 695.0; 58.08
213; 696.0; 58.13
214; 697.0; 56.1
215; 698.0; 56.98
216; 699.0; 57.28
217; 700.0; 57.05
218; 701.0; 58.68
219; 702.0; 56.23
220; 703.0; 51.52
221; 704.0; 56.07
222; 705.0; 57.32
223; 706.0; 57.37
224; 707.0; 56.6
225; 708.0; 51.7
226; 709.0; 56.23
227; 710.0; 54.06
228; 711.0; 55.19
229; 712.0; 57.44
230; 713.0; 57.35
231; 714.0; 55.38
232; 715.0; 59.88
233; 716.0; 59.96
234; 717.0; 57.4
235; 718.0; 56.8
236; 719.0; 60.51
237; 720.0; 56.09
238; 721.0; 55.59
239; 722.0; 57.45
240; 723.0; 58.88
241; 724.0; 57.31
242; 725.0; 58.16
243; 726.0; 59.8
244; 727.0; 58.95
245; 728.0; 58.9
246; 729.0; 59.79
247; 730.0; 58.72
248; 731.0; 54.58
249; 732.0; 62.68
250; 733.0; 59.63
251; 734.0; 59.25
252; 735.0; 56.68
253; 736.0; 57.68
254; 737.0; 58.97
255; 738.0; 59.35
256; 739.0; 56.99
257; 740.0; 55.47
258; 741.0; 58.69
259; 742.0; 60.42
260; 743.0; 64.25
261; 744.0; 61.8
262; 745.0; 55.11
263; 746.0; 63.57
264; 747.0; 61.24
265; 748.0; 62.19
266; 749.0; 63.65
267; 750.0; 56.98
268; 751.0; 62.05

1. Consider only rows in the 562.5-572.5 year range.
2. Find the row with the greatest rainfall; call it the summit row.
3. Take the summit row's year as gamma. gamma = 572.0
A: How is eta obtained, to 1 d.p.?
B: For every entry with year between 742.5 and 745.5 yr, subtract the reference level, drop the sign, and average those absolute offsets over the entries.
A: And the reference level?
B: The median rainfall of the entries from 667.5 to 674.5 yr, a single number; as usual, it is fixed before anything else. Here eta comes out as 5.0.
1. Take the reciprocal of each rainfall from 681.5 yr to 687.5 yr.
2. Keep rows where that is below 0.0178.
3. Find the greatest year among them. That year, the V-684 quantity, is 687.0 yr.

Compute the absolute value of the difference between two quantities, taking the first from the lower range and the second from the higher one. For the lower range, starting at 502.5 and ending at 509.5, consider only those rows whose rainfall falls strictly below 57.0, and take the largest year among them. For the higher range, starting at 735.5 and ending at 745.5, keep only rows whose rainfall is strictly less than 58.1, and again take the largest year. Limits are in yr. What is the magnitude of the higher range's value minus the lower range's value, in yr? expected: 241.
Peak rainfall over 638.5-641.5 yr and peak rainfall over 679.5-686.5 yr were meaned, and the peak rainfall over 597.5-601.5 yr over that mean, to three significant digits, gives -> 1.09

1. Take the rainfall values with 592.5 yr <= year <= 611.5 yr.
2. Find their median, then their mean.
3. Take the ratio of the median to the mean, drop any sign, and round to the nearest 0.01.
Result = 1.01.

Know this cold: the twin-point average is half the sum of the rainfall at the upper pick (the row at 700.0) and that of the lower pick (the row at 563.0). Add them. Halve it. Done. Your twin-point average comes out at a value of 45.8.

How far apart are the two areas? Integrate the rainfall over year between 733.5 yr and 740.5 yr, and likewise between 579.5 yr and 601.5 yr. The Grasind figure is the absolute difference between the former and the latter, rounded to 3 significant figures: 914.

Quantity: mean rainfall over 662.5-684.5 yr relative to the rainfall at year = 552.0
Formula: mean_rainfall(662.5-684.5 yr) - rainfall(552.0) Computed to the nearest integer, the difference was 6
